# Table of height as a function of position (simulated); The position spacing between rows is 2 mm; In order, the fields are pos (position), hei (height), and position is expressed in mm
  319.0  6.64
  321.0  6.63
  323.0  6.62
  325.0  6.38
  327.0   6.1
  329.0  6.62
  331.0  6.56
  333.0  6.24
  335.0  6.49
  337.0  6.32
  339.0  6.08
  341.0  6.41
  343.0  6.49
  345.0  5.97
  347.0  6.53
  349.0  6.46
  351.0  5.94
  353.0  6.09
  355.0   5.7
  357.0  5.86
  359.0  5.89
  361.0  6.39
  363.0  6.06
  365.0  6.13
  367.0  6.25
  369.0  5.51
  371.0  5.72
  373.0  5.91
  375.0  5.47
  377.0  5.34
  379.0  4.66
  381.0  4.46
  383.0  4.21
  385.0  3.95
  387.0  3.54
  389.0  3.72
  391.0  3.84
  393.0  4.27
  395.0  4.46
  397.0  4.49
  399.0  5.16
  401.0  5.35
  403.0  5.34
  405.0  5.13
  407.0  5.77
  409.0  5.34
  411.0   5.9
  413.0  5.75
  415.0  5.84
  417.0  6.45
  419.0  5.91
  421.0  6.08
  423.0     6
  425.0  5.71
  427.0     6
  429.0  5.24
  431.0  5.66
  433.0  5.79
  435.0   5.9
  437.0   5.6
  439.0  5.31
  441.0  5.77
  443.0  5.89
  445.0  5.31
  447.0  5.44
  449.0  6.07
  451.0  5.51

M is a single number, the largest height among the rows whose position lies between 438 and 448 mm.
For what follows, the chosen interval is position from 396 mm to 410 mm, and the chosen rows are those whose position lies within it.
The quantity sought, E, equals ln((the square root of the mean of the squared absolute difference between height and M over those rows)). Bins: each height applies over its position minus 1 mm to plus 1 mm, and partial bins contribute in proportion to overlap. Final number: -0.28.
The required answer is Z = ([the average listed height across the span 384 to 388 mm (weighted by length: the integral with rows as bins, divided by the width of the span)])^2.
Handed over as 14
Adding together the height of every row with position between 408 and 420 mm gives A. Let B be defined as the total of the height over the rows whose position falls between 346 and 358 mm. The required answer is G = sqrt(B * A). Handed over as 35.9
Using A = 35.2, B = 36.6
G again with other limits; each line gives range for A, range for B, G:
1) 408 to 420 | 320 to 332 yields 37.0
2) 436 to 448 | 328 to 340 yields 35.7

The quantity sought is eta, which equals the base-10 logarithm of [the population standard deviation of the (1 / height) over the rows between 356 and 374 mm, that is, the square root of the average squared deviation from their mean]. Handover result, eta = -2.14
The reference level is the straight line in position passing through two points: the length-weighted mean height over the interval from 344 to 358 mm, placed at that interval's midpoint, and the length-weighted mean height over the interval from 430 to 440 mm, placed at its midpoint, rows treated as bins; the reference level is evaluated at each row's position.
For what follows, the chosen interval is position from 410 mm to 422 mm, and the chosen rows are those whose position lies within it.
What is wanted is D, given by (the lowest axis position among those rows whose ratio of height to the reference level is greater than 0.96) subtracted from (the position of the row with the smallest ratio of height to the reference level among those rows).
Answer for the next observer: 2 mm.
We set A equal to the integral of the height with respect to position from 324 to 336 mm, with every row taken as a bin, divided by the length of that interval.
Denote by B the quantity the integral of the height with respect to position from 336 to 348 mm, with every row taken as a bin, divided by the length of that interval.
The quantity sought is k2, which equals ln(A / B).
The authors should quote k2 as 0.02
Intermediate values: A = 6.4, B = 6.3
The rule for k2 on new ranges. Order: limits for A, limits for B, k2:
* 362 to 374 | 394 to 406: 0.17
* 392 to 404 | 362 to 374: -0.20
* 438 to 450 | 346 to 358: -0.08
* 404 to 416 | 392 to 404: 0.15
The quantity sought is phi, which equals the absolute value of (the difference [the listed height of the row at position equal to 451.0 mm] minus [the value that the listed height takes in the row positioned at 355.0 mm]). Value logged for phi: 0.19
